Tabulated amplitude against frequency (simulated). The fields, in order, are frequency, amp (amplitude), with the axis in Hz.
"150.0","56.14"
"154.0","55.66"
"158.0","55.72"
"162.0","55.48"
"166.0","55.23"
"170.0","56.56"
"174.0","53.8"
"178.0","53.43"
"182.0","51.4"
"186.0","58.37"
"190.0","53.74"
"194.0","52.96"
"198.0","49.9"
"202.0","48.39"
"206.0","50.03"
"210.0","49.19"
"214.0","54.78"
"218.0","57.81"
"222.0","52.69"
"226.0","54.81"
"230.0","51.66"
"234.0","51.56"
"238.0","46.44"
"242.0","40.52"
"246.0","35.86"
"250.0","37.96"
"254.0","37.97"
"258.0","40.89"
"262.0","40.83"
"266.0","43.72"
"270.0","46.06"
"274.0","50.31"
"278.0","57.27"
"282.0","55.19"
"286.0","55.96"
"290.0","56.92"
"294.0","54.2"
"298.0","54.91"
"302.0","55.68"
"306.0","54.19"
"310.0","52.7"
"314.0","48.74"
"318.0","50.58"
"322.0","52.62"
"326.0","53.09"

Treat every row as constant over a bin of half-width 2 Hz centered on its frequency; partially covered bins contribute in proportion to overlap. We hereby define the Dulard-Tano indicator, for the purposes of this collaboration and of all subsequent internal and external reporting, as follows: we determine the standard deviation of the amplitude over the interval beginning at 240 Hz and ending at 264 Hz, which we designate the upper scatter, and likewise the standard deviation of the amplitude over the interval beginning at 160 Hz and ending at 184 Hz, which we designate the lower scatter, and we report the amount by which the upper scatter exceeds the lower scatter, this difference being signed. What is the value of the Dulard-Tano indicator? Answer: 0.2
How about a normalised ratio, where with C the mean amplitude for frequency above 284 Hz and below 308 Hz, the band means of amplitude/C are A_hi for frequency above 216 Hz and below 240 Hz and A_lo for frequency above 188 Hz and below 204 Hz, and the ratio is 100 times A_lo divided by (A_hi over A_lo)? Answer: 90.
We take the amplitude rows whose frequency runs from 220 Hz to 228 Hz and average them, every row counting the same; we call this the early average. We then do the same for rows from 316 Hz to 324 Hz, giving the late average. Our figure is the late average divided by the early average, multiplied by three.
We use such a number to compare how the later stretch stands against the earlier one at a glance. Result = 2.88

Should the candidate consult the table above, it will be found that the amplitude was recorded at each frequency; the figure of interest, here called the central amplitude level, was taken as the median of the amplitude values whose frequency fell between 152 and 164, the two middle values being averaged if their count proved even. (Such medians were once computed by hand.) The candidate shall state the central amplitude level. 56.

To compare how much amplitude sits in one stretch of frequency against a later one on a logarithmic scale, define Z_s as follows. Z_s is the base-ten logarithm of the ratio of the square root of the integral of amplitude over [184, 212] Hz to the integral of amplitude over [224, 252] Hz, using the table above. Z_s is -1.52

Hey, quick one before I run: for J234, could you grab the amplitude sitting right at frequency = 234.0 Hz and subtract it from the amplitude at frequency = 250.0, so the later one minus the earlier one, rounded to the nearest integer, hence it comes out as -14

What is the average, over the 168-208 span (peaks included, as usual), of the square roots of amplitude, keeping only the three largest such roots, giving 7.50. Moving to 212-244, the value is 7.47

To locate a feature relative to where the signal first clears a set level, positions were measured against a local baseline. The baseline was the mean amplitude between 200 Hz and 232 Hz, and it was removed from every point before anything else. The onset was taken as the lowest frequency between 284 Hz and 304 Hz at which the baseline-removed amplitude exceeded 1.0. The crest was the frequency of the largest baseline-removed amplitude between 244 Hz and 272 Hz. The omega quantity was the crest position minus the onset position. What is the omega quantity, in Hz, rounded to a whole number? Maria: -16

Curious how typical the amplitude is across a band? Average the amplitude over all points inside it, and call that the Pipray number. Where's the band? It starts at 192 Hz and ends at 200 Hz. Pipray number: 51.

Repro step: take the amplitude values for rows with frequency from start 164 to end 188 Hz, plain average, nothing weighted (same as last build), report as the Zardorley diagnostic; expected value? 55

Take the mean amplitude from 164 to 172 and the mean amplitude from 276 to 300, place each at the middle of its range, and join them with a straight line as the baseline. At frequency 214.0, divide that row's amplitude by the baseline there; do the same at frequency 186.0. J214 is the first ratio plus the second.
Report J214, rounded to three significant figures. 2.03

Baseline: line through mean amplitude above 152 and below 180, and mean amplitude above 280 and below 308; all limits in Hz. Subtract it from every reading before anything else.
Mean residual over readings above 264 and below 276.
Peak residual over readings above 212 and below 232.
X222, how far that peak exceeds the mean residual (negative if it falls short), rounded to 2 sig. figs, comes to 11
